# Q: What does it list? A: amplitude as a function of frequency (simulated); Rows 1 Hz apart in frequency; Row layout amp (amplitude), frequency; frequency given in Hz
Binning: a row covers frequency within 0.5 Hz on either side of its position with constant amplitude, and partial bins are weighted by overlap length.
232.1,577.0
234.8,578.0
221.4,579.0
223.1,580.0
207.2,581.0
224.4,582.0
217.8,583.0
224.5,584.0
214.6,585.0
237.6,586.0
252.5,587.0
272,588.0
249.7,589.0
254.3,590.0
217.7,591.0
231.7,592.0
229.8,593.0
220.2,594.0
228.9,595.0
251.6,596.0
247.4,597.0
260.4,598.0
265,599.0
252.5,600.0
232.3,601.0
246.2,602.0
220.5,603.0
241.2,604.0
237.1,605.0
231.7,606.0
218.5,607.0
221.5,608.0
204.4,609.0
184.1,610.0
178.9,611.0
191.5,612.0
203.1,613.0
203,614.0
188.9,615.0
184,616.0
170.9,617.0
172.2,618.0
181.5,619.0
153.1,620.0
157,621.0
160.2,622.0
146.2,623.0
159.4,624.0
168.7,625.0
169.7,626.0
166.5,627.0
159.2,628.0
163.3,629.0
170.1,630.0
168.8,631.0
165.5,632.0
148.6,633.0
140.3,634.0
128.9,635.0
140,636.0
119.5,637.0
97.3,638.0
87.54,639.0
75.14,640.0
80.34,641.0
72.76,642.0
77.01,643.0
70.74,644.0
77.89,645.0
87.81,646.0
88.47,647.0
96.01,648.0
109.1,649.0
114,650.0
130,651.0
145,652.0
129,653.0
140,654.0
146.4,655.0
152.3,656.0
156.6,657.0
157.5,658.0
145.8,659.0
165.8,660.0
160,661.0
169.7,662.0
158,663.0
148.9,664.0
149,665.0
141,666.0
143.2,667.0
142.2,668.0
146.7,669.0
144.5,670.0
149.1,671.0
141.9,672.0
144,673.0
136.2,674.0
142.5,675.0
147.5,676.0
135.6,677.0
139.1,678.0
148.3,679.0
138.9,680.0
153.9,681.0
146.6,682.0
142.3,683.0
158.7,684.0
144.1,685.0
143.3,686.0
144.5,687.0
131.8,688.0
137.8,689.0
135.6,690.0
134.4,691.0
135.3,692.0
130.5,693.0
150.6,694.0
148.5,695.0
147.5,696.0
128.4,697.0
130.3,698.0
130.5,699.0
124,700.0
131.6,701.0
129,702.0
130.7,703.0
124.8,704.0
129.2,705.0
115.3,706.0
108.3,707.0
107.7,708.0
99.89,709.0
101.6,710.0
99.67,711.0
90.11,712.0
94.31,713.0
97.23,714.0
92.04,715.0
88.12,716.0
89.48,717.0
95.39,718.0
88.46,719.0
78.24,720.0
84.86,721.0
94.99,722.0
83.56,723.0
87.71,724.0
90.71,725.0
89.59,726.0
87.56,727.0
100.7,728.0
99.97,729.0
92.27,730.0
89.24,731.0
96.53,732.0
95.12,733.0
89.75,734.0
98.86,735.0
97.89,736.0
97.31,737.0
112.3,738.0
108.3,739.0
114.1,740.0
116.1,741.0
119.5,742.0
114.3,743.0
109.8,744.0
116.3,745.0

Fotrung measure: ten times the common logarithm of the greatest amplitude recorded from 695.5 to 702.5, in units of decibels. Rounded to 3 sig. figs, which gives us 21.7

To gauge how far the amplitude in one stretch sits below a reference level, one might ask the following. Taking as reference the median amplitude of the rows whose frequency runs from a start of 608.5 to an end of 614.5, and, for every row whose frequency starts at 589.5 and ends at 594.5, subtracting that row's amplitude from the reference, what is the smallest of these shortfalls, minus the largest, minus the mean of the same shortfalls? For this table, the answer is -3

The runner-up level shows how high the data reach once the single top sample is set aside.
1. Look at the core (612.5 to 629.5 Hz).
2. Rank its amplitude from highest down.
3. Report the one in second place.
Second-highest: 203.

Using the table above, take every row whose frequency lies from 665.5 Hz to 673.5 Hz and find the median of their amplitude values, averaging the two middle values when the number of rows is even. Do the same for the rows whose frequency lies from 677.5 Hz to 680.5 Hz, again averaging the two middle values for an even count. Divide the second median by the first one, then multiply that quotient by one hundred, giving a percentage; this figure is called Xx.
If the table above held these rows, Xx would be 97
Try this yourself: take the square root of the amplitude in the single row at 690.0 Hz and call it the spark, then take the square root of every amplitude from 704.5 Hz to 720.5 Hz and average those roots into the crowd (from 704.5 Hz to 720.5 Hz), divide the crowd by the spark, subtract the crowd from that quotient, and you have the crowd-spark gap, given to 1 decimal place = -9.1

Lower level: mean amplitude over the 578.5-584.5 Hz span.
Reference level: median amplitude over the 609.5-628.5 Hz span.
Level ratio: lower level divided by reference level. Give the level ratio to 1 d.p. 1.3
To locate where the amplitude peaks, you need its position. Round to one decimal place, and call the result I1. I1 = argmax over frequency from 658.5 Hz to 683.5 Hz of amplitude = 662.0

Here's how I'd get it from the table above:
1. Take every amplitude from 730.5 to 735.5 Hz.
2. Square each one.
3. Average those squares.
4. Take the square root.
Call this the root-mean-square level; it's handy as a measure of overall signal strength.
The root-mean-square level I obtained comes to 94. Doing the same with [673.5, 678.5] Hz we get 140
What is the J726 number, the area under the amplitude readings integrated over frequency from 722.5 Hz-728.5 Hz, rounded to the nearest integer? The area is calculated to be 540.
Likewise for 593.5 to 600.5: 1726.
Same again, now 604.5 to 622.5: 3442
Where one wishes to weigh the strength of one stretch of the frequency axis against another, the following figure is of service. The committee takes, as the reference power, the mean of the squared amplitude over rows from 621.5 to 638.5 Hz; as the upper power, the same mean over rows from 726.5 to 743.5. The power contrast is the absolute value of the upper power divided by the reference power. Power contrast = 0.45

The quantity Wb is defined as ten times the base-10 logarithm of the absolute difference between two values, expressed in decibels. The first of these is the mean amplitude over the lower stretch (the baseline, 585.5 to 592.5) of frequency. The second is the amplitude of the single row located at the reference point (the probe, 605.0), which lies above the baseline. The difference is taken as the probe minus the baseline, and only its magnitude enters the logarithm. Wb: 9.0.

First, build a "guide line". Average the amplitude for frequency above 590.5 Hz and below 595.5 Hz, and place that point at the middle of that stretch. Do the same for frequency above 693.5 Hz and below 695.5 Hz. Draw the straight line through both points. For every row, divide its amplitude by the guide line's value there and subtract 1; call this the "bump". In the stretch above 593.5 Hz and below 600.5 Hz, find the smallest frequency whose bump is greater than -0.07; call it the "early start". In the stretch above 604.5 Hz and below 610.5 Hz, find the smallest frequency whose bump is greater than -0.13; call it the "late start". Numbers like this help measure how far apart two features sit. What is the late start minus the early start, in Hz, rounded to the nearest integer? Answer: 11 Hz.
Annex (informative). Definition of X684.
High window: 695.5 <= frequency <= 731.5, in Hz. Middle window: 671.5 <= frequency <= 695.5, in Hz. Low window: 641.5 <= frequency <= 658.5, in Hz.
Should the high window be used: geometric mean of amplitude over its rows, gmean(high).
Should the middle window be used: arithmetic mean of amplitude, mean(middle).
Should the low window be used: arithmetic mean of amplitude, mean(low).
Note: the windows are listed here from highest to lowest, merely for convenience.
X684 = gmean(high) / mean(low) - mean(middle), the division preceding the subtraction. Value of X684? -141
